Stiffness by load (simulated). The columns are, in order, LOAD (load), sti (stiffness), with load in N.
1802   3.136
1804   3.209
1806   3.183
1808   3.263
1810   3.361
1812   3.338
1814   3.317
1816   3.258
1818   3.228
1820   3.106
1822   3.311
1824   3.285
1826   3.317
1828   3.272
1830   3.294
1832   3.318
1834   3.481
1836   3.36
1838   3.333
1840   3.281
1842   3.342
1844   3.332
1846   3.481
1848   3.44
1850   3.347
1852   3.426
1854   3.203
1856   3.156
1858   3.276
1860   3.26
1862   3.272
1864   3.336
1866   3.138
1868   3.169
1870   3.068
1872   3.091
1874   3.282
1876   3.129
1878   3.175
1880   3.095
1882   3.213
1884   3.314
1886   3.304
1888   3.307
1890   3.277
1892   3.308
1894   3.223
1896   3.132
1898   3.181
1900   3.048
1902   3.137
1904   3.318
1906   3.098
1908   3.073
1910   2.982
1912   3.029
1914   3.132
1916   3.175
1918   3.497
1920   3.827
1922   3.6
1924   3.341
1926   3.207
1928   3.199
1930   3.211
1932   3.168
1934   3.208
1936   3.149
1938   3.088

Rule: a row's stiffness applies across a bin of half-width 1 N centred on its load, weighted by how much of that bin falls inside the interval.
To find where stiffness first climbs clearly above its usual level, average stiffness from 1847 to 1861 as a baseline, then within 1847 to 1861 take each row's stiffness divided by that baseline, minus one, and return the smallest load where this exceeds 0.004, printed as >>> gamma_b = 1848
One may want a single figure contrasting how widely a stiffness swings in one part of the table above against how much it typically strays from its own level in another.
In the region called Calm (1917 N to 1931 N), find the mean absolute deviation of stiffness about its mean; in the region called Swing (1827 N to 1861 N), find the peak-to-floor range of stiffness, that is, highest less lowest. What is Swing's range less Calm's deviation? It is 0.128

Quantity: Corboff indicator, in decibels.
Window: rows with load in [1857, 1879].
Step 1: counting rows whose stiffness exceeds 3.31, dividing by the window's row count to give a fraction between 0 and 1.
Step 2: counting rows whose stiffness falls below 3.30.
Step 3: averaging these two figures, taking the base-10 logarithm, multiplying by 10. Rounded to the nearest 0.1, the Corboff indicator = 7.0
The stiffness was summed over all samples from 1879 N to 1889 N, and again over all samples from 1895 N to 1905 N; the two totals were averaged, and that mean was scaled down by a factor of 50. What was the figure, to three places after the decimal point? 0.320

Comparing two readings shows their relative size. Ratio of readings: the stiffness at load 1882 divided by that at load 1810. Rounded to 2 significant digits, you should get 0.96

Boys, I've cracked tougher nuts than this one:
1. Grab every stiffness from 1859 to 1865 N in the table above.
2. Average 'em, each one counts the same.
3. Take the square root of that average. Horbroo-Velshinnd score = 1.81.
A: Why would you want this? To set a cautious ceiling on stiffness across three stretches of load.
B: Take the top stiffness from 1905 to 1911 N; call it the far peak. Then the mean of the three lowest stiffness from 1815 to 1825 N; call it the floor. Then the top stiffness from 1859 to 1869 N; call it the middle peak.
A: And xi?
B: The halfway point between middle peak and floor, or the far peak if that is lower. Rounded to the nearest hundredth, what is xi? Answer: 3.10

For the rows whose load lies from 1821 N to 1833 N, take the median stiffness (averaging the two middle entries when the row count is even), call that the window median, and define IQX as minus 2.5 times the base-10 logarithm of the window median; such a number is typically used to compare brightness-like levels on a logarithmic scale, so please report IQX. -1.30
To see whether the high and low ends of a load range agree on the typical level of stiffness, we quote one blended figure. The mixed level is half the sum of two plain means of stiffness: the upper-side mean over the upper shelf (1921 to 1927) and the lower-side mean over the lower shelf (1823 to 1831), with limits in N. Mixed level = 3.34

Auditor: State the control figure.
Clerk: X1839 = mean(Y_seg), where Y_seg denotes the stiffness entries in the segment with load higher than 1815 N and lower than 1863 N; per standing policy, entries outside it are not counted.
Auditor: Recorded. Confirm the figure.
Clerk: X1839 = 3.31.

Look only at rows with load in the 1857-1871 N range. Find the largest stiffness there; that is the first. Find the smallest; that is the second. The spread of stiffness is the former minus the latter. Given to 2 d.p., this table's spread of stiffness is 0.27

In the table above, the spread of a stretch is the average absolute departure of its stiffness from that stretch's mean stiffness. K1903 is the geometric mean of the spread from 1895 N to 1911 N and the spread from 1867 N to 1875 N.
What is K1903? 0.072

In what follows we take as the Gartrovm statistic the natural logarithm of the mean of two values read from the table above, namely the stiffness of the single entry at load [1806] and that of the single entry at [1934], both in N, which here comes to 1.16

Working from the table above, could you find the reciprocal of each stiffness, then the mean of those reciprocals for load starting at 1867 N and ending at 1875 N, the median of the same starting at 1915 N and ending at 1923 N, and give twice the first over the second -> 2.25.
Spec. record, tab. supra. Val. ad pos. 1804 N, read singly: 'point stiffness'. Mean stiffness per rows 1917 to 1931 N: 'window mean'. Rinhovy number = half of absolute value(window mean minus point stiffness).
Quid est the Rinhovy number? 0.101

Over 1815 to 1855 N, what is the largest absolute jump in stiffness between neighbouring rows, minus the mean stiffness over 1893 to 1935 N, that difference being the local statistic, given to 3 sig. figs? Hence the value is -3.00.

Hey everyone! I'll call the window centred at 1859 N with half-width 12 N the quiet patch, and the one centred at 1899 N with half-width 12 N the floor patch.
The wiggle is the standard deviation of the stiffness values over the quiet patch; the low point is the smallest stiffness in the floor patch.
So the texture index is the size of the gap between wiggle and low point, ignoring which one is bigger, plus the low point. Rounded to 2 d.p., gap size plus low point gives 5.85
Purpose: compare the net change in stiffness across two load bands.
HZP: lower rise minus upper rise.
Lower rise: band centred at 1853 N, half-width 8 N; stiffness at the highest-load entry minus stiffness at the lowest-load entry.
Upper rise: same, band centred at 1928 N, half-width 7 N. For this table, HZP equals 0.17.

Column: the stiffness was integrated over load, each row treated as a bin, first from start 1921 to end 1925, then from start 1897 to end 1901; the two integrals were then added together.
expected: 26.3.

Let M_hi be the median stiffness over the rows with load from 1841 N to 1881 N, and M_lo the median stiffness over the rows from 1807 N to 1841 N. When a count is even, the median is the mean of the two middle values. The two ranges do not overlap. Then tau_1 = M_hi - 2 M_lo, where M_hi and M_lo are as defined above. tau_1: -3.36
